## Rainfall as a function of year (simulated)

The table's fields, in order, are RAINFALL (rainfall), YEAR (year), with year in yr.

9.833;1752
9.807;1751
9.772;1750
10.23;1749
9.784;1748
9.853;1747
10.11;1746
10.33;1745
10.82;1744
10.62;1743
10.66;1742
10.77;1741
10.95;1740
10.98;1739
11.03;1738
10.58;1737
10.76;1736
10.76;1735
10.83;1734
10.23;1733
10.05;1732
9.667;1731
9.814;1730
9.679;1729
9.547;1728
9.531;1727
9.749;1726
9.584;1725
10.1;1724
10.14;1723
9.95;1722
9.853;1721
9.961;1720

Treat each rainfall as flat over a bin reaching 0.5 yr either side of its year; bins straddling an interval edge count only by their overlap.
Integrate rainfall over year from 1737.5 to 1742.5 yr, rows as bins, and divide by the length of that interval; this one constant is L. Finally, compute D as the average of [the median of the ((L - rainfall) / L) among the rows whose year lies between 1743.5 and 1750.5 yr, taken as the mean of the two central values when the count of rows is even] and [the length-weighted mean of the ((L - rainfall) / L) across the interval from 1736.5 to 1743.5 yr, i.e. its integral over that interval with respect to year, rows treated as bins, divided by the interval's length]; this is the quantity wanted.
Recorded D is 0.039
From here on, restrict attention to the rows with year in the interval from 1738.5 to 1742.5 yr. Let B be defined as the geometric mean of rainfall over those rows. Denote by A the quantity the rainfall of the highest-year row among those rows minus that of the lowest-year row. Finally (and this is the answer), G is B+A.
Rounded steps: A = -0.3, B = 10.8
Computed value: 10.5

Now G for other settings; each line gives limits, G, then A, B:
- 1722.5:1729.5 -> 9.3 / -0.5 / 9.8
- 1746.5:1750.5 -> 9.8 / -0.1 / 9.9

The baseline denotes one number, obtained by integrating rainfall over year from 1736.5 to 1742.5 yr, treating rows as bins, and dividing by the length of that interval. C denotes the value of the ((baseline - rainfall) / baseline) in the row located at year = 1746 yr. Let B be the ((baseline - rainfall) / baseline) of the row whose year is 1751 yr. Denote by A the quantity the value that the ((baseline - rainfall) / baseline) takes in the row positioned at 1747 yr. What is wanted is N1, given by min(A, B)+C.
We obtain 0.16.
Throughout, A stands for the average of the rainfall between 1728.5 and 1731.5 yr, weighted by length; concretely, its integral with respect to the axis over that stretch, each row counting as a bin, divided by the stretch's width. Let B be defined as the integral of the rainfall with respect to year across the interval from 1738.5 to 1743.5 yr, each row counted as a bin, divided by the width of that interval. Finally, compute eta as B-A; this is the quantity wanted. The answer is 1.1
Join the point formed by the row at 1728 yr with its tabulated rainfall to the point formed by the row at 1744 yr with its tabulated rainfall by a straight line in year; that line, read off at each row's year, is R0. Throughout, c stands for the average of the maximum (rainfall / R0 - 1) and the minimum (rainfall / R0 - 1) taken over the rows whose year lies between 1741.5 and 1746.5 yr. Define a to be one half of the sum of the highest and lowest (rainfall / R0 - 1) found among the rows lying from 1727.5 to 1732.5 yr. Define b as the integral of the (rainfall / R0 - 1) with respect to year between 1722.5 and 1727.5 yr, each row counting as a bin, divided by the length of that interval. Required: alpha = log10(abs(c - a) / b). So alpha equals -0.1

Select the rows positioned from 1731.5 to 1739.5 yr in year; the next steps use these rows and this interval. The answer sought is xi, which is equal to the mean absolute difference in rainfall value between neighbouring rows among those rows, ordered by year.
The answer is 0.22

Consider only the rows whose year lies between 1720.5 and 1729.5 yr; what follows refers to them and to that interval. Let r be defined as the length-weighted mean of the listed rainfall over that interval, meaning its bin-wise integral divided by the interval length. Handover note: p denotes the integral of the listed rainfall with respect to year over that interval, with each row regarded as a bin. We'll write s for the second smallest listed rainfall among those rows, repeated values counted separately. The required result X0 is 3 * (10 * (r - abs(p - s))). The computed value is -2064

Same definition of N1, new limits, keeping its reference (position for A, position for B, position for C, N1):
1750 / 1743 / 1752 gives 0.11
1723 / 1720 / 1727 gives 0.18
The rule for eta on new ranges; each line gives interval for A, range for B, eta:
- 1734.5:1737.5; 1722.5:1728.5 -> -0.9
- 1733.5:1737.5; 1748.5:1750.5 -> -0.7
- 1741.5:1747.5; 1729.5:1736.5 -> -0.1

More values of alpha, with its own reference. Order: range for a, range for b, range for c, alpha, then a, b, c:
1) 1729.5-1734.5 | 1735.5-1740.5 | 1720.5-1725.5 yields -0.2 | 0.034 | 0.05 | 0.07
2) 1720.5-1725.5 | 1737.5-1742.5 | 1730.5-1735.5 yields 0.0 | 0.069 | 0.04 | 0.03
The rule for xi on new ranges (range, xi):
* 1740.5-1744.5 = 0.12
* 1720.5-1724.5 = 0.11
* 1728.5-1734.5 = 0.29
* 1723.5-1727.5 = 0.30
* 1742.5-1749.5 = 0.28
